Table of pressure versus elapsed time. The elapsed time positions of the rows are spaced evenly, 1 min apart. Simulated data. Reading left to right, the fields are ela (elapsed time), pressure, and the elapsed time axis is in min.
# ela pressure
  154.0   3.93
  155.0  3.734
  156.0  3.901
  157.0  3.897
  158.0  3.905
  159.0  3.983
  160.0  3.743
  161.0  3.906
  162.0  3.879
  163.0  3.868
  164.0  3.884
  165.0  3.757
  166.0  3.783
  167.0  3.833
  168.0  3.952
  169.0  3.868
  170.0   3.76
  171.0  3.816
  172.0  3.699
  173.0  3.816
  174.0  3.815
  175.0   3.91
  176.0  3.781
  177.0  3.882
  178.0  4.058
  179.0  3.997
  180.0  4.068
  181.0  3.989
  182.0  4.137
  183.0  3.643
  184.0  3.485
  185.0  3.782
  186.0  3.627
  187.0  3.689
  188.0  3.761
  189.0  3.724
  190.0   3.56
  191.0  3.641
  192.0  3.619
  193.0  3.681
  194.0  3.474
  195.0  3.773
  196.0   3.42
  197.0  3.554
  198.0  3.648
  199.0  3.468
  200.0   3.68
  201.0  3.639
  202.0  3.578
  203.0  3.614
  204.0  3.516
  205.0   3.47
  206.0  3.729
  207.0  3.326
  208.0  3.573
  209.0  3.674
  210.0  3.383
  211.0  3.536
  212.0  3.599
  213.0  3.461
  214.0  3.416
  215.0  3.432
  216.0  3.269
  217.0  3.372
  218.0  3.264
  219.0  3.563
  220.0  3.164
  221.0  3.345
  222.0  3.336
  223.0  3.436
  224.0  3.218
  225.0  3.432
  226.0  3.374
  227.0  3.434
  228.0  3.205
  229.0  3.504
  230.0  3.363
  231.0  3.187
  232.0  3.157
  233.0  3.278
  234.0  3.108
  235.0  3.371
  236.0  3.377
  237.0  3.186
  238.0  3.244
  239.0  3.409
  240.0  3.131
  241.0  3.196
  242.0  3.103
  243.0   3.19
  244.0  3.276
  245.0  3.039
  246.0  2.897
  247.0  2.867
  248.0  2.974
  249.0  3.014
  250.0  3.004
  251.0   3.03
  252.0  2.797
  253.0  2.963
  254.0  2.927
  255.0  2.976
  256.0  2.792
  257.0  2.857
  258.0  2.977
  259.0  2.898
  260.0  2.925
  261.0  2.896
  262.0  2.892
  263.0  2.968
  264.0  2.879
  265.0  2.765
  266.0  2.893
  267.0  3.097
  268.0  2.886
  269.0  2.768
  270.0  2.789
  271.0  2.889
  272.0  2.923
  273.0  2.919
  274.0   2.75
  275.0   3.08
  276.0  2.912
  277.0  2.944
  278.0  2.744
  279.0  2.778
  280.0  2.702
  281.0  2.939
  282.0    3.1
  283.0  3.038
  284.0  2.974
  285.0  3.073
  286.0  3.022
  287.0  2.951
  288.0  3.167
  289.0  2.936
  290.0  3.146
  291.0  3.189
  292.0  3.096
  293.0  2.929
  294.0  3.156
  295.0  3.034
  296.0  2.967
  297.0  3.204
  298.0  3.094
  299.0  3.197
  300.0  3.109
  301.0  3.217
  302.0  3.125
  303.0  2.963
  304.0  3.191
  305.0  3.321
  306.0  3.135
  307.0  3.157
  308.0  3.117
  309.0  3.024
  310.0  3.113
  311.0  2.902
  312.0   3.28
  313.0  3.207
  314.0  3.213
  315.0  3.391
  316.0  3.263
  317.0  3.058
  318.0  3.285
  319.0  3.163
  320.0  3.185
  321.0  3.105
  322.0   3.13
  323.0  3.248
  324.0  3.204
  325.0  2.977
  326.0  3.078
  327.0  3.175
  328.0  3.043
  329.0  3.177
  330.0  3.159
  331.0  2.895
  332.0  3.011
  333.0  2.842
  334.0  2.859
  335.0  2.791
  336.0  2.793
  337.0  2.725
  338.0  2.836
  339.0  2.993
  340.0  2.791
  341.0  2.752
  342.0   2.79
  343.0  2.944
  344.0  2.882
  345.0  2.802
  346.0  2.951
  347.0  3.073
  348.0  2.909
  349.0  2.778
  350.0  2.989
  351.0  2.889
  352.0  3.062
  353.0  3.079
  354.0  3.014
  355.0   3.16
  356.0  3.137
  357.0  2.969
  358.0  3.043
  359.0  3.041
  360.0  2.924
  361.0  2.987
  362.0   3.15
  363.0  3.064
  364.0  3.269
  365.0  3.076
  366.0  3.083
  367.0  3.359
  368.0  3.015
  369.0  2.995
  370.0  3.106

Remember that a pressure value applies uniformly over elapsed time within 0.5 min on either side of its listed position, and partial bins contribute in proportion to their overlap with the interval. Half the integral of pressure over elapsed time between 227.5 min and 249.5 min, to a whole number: 35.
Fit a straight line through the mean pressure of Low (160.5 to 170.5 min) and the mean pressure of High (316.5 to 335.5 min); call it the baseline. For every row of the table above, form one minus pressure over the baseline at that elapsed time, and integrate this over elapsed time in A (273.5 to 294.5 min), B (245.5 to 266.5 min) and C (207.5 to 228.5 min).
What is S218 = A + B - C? 3.8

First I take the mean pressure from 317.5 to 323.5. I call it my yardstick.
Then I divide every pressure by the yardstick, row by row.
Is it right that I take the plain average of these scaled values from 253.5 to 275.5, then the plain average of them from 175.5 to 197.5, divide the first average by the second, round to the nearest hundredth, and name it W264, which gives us 0.77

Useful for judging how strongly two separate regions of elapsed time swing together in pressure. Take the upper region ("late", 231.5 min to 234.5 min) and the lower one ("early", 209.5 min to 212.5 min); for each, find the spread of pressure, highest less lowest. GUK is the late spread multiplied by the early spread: 0.037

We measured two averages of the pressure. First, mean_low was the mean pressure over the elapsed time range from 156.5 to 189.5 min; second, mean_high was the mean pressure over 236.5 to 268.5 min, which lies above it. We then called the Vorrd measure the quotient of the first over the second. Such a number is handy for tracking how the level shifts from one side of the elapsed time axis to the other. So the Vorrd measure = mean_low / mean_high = 1.28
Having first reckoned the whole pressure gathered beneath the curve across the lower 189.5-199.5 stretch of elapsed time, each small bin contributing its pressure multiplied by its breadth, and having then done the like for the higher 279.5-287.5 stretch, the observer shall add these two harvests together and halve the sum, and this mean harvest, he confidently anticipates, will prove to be 30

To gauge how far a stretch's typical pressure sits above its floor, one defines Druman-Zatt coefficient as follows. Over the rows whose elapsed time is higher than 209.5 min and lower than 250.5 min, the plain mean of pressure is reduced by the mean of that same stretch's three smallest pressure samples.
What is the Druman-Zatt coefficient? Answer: 0.36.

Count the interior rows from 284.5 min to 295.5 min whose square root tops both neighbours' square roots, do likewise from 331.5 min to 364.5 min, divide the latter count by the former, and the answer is 3.3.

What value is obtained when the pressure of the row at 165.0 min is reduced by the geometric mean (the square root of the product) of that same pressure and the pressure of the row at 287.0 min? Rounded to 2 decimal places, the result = 0.43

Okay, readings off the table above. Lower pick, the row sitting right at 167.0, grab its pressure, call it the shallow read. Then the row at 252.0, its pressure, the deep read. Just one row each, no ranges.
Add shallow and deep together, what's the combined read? 6.63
